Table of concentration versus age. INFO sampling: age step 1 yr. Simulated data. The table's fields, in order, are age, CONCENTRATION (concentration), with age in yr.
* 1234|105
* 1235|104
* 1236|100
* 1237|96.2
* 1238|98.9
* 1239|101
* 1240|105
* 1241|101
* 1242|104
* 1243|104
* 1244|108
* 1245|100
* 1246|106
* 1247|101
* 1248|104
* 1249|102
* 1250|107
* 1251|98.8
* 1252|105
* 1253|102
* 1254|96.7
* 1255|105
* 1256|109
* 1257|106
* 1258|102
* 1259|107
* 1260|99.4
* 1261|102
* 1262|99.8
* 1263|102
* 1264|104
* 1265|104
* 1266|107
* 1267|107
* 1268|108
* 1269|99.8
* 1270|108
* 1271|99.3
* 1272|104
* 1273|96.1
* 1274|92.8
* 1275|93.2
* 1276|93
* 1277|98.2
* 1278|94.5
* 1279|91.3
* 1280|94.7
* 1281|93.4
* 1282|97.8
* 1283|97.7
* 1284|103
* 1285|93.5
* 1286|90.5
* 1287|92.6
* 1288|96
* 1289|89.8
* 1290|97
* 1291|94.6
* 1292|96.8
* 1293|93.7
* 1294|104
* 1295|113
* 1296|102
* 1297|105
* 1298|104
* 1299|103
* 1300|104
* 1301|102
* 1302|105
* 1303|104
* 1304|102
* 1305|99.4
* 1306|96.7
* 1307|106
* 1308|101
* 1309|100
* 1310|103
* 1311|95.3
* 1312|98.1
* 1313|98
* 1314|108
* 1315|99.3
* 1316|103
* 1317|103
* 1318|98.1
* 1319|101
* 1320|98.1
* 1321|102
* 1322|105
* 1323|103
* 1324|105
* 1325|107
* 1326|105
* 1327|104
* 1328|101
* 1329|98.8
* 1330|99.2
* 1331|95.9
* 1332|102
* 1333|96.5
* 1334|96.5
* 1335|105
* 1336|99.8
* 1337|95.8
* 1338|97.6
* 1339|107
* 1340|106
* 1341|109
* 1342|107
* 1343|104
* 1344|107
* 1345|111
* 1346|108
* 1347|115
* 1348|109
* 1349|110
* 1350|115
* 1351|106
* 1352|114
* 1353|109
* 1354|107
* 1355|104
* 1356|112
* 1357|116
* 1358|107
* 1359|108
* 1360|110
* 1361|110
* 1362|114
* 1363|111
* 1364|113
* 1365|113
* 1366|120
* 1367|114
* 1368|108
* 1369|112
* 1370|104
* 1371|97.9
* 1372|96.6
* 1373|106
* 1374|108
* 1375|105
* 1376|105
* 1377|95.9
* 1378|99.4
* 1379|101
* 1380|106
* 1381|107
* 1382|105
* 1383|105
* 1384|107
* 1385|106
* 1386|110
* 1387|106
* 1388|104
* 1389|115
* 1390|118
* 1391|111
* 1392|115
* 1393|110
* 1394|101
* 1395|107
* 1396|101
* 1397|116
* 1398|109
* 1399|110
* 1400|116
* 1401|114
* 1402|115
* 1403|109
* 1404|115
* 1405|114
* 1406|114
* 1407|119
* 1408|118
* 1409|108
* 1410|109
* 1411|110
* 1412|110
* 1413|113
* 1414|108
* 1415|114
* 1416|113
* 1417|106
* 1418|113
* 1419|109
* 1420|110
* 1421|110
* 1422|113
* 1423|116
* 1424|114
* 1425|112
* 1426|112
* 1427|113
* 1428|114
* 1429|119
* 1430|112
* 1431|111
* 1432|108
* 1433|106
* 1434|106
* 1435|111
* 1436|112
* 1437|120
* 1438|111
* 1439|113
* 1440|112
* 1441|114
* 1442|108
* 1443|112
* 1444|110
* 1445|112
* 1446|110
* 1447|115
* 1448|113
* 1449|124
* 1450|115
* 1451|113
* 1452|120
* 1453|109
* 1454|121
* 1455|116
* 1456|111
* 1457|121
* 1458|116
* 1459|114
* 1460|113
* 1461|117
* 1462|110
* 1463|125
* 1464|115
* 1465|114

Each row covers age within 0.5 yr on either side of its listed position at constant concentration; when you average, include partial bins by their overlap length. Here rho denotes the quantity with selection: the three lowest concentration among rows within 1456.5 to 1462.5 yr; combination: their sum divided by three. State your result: 112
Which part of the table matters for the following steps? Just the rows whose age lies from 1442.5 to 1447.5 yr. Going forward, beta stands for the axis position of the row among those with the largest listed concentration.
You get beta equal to 1447 yr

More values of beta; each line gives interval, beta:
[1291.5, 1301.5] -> 1295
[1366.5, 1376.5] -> 1367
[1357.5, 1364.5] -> 1362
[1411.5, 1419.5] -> 1415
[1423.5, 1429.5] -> 1429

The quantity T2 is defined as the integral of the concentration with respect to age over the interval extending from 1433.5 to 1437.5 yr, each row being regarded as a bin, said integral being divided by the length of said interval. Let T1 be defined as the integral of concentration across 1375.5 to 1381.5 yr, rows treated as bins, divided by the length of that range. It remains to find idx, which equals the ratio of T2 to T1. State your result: 1.10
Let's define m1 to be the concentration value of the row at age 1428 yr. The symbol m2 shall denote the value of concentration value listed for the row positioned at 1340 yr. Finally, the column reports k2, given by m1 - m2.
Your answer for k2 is 8.0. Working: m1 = 114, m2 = 106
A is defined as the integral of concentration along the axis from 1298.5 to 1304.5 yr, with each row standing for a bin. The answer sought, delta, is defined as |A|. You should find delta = 620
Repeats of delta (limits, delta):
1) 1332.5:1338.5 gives 591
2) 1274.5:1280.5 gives 565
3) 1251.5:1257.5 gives 624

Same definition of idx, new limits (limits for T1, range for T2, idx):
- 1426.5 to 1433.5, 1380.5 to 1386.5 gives 0.95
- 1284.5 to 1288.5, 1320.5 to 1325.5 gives 1.12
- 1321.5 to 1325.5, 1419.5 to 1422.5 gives 1.06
